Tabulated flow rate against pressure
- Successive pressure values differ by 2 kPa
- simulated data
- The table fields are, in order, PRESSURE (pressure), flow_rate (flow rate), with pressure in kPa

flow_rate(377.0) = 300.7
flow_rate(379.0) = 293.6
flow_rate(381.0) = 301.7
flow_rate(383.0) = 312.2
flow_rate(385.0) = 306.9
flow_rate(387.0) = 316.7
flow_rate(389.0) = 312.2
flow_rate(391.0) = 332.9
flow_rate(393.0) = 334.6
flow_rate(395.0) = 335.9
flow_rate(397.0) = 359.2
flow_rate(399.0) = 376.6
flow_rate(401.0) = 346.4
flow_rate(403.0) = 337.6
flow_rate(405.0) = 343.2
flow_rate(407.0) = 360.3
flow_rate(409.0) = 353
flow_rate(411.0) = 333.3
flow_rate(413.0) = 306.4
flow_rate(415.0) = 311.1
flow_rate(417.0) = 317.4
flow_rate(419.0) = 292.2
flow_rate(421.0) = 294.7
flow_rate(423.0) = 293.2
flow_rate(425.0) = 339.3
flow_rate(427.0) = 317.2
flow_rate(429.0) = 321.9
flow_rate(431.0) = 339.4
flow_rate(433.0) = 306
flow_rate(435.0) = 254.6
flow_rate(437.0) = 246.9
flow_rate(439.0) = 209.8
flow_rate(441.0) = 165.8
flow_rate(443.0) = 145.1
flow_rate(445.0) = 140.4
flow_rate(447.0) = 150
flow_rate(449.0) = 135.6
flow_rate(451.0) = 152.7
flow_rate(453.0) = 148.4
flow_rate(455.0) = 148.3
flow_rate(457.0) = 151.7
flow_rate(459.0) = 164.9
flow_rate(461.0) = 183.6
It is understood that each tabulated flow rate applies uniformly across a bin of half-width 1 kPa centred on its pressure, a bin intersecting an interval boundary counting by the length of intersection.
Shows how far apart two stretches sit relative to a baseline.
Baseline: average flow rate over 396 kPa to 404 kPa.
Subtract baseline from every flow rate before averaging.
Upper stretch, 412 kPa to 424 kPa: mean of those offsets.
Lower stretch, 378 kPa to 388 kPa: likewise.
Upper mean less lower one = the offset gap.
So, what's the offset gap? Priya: -4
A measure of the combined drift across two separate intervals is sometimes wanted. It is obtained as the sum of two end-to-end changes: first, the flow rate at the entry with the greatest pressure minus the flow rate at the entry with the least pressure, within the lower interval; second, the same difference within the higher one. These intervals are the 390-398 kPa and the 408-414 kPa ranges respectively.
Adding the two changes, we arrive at -20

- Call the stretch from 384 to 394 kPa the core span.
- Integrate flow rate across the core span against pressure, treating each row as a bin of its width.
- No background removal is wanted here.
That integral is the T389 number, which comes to 3207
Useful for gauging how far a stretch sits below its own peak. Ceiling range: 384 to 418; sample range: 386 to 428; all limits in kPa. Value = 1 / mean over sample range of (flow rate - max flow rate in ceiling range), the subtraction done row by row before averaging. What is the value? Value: -0.02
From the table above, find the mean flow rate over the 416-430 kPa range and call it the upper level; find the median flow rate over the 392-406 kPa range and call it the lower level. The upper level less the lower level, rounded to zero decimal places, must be -32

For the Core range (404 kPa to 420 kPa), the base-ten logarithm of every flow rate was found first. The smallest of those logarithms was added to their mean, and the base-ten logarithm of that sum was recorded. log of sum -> 0.70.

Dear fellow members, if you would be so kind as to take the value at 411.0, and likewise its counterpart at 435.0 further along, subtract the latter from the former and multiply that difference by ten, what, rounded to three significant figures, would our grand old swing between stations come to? 787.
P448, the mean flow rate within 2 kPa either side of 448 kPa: 143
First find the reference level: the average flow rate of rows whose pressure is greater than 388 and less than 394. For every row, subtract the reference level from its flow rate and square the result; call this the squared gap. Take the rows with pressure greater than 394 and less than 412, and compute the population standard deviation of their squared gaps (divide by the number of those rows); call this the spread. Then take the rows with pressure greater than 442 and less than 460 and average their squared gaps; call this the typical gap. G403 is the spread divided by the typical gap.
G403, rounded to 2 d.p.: 0.02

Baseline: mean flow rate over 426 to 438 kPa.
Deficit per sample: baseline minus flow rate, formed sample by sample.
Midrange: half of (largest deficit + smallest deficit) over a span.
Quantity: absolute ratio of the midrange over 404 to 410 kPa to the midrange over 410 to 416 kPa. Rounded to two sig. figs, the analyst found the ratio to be 2.4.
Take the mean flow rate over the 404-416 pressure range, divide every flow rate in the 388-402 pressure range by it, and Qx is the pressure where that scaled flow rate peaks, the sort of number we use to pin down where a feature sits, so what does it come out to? 399.0 kPa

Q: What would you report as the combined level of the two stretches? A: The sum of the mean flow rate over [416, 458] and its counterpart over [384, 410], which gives 572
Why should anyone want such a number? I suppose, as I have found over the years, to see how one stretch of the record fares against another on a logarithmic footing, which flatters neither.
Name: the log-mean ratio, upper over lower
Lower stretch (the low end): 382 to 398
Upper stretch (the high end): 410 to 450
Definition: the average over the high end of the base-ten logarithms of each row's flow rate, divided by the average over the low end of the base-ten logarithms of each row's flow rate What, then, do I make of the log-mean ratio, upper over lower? 0.95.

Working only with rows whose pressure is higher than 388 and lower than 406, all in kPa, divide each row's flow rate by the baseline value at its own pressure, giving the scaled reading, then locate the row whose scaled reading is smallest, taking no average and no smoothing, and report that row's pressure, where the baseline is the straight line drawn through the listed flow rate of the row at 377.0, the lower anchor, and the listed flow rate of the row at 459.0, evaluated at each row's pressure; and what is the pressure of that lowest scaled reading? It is 389.0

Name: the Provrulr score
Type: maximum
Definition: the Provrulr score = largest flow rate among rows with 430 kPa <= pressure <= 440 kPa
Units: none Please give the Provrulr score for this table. 339.4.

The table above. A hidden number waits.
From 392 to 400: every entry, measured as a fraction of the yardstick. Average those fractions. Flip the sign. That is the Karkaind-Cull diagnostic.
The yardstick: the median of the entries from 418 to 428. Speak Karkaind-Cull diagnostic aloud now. -1.2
